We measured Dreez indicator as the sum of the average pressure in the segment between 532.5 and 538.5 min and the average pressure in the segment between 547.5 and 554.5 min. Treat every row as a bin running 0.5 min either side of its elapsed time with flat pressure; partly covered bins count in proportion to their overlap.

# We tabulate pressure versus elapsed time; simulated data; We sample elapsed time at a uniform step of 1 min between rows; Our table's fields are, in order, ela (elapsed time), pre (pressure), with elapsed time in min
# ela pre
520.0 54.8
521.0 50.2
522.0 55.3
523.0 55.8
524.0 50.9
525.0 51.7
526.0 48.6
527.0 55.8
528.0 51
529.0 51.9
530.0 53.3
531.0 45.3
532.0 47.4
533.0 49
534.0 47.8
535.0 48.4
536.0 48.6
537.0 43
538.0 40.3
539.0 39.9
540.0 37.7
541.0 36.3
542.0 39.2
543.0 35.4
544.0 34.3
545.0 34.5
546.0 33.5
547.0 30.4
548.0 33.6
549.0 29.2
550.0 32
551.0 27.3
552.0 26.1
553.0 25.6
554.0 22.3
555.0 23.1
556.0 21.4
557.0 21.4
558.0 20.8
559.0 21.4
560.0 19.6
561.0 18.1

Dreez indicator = 74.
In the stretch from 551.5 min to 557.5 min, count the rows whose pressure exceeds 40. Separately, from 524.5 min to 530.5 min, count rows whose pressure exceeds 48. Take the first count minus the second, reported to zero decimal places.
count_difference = -6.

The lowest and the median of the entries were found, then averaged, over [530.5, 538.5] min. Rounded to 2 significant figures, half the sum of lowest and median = 44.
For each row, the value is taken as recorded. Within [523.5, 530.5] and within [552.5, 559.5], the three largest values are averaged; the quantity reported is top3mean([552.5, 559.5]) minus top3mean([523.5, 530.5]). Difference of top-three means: -30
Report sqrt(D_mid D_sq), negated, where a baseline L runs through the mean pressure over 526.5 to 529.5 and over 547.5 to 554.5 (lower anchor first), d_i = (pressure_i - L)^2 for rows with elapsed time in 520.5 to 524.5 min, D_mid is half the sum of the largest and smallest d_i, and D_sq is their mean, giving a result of -49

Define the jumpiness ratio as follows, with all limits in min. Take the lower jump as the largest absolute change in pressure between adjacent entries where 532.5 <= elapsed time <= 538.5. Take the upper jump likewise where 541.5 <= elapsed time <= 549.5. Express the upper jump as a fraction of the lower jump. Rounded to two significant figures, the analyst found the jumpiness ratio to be 0.79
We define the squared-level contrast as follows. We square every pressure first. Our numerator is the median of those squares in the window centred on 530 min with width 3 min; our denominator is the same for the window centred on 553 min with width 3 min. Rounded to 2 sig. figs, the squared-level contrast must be 4.1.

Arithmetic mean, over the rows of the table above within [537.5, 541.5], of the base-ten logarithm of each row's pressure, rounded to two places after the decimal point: 1.59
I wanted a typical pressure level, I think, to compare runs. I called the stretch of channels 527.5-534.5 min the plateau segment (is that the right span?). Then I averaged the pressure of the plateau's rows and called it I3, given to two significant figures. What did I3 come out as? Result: 49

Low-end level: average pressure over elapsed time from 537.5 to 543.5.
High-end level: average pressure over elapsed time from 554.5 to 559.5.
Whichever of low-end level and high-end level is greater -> 38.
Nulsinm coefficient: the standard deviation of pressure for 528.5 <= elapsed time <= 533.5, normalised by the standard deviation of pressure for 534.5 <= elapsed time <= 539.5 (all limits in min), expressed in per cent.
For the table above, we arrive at 77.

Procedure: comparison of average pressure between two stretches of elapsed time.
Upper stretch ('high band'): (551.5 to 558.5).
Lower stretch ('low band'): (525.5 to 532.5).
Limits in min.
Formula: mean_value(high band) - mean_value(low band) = -28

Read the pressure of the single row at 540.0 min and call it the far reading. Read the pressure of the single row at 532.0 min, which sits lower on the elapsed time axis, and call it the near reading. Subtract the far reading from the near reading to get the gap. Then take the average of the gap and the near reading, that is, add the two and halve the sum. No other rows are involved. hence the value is 29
